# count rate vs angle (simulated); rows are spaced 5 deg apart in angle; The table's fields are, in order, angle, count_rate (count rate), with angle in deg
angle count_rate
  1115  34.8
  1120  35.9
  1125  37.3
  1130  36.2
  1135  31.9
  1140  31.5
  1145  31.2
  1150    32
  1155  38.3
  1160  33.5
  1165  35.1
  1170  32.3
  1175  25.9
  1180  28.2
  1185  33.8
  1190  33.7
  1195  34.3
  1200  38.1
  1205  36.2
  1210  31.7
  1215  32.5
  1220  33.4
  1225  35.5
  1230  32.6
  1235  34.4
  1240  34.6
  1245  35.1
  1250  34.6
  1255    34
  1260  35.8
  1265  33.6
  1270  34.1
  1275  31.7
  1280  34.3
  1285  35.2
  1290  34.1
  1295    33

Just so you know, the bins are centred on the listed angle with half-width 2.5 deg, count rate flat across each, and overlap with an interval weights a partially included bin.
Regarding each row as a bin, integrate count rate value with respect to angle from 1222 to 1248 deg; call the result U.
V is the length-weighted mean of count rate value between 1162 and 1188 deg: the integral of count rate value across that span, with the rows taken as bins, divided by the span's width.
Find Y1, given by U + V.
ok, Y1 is 926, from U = 895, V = 31.2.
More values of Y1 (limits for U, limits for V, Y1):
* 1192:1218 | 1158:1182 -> 929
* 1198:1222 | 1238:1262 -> 859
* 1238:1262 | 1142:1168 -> 869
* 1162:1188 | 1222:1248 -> 845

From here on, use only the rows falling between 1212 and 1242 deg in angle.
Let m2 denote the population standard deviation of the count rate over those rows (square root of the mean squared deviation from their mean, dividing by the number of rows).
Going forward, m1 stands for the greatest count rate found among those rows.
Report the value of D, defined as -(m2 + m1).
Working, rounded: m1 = 35.5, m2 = 1.1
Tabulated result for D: -36.6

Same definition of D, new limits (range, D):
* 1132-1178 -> -41.4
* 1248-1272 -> -36.6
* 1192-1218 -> -40.5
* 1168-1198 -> -37.5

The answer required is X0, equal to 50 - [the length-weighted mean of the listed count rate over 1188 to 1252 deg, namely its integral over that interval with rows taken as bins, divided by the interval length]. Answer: 15.6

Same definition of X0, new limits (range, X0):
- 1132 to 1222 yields 17.0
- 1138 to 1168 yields 16.4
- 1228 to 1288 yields 15.8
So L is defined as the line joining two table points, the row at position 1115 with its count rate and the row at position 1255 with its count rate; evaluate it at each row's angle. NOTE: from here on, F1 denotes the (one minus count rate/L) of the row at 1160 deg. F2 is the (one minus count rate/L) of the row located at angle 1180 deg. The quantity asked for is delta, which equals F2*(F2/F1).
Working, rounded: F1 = 0.03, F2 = 0.18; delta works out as 1.08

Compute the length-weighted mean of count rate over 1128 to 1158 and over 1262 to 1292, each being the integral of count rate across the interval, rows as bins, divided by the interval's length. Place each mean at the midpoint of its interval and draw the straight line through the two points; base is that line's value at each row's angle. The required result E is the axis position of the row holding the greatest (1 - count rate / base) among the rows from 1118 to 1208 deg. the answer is 1175 deg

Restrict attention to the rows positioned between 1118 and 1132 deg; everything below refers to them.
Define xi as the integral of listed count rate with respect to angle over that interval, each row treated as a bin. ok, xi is 511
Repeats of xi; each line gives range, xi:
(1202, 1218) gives 538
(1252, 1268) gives 551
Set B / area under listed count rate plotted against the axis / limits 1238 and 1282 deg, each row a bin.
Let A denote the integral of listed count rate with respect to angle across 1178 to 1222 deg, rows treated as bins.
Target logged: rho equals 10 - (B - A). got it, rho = -16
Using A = 1479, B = 1505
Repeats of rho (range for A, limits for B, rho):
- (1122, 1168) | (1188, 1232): 72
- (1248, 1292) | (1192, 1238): -65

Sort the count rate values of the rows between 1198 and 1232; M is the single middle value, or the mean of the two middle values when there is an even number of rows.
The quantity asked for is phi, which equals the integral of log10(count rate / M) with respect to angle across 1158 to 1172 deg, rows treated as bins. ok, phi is 0.05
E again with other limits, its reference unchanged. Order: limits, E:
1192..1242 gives 1210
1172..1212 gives 1175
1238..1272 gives 1265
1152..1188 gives 1175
